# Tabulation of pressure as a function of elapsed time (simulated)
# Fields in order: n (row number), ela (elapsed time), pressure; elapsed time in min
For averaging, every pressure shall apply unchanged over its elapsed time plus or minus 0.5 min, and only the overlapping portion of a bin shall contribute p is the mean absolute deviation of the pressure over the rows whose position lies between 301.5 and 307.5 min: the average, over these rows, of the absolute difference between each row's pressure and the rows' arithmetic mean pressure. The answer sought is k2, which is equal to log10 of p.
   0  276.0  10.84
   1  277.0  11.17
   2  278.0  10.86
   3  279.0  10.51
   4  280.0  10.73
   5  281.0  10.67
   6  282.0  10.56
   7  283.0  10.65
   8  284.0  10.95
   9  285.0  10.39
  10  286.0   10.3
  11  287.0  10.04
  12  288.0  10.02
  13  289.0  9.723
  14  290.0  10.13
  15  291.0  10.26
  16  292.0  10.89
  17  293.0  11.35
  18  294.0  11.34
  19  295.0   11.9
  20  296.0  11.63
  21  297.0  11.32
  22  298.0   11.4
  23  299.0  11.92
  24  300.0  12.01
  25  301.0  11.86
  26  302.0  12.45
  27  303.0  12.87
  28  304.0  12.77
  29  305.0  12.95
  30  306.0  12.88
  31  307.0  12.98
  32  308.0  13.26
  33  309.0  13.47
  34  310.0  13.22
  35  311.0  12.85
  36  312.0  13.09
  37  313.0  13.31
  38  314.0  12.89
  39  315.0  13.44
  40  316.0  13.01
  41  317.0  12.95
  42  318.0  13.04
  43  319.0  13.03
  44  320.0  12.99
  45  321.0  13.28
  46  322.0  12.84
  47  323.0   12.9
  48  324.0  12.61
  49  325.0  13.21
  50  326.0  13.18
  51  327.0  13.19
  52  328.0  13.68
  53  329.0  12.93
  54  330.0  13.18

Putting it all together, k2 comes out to -0.86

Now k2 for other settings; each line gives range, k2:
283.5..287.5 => -0.58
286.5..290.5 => -0.89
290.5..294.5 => -0.41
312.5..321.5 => -0.80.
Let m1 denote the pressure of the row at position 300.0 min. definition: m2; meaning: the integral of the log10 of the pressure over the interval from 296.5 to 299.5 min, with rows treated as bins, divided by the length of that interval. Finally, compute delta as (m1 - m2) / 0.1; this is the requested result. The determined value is 109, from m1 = 12.01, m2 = 1.06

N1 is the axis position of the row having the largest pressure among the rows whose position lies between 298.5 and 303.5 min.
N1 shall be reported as 303.0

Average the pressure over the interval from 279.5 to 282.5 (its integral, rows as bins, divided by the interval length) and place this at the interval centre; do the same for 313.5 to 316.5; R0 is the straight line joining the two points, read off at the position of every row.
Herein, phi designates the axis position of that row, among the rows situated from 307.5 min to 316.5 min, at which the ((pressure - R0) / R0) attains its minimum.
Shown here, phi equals 316.0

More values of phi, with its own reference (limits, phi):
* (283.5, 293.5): 289.0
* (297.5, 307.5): 298.0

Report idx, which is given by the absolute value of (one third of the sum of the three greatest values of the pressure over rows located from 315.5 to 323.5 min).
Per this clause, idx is 13.1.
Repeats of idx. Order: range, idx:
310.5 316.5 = 13.3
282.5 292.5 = 10.8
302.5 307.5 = 12.9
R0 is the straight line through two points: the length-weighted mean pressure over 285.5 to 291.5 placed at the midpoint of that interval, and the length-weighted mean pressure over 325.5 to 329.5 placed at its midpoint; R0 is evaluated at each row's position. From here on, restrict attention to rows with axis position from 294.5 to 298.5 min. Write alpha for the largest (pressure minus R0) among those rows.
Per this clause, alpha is 1.3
